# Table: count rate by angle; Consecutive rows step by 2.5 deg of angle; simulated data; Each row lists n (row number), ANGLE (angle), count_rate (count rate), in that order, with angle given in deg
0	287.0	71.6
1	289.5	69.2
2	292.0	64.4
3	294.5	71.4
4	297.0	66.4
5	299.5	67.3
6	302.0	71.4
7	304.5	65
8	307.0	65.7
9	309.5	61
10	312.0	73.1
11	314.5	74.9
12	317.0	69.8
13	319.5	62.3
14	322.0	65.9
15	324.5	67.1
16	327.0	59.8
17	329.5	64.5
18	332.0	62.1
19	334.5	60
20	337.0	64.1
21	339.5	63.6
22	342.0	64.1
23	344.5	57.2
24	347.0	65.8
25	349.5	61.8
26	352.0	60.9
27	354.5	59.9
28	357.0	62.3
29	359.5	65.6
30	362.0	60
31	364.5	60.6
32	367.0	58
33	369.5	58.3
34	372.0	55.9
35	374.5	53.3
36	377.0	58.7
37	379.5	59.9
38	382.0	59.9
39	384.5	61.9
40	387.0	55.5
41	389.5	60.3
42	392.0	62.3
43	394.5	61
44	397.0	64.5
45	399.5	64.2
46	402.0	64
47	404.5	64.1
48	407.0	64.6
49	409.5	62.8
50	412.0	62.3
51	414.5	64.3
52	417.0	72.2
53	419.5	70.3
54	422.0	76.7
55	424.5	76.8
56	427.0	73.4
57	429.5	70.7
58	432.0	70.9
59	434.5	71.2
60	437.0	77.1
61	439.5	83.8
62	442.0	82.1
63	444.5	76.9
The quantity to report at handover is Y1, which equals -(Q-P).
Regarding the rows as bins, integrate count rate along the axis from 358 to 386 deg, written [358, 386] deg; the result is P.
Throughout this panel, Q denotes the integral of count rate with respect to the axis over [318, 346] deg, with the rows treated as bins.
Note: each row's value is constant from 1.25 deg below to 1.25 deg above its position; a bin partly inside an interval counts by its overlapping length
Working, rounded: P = 1660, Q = 1761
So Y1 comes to -101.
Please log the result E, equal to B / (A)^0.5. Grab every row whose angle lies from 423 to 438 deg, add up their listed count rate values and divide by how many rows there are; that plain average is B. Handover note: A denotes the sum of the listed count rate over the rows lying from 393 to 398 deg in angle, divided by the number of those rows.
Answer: 9.3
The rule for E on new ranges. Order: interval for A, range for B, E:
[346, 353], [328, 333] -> 8.0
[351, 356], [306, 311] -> 8.2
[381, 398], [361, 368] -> 7.6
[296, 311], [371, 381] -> 7.0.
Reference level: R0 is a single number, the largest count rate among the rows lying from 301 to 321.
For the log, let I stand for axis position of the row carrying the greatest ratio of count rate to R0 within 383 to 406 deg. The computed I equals 397.0 deg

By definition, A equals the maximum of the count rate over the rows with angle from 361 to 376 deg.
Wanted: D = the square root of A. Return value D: 7.8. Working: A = 60.6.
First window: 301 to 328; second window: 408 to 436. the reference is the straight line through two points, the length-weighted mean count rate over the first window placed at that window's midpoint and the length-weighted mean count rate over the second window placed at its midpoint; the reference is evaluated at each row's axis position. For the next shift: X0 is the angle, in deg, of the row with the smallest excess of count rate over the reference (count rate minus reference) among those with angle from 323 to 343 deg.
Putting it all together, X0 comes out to 334.5 deg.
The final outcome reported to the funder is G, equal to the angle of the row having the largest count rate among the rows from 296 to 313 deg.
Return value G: 312.0 deg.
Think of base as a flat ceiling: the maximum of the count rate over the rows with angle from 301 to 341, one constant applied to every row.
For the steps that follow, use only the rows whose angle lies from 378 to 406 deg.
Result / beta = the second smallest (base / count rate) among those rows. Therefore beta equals 1.17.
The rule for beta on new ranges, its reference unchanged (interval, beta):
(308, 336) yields 1.02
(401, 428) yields 0.98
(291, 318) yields 1.02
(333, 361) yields 1.14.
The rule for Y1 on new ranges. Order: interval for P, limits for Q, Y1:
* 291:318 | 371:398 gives 240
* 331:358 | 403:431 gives -256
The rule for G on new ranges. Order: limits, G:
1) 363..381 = 364.5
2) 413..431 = 424.5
